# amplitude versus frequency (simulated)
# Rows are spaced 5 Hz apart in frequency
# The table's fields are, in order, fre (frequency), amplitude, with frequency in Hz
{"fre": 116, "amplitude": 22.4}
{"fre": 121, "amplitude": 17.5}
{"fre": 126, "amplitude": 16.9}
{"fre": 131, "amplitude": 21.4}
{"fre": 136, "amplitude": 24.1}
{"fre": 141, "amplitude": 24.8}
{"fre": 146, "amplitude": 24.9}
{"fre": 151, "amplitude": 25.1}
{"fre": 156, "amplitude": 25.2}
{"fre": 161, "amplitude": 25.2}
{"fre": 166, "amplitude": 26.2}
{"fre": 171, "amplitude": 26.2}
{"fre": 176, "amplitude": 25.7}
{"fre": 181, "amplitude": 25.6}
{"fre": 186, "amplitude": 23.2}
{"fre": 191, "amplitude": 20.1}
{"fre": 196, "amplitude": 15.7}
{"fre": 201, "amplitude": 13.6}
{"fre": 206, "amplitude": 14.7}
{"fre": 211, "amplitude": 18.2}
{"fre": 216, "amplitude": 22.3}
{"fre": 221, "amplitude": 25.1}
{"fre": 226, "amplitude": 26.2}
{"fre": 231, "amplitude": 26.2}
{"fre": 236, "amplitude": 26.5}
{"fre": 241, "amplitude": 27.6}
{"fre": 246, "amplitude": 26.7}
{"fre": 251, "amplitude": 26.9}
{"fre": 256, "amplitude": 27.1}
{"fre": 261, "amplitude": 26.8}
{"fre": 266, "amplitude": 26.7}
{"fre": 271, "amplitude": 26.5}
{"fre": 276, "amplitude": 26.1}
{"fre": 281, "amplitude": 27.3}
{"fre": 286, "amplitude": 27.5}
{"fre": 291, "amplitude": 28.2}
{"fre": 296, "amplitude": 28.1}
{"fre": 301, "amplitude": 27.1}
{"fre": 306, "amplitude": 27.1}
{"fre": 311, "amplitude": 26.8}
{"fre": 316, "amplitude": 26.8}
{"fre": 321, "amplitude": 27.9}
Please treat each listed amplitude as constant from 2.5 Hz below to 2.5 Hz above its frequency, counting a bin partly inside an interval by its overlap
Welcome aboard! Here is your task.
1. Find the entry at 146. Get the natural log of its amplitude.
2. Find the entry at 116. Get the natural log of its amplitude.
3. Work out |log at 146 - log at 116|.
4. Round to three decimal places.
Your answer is 0.106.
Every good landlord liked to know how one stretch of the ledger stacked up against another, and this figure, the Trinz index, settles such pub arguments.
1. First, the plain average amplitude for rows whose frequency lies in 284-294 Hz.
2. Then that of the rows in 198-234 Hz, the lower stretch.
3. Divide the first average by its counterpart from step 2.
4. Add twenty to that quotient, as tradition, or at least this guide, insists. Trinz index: 21.3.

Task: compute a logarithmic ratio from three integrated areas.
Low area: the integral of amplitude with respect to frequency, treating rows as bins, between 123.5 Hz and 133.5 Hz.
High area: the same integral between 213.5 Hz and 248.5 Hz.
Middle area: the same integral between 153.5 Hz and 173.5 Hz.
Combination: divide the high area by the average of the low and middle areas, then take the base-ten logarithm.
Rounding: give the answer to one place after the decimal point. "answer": 0.4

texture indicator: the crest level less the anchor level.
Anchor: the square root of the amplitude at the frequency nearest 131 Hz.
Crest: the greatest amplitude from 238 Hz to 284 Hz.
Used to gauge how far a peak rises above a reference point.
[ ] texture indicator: 23.0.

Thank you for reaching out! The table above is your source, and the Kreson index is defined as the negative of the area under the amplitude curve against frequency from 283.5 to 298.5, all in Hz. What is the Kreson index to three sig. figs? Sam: -419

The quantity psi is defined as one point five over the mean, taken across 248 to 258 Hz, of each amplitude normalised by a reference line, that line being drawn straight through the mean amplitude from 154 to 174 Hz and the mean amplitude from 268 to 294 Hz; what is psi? 1.49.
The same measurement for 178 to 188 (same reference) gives 1.59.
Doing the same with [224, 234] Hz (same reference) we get 1.52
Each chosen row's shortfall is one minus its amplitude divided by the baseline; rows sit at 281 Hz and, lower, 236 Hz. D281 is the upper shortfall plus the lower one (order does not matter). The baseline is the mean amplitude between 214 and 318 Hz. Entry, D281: -0.02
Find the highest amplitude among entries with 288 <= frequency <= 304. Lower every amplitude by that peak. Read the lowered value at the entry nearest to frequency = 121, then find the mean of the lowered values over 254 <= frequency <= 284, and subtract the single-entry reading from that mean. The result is 9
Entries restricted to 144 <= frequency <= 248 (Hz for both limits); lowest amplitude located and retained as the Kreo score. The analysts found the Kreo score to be 13.6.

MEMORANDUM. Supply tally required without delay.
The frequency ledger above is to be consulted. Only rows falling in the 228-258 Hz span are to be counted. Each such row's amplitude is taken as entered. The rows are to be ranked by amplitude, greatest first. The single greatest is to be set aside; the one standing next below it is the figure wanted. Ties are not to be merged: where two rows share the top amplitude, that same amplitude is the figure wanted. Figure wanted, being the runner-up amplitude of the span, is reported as 27.1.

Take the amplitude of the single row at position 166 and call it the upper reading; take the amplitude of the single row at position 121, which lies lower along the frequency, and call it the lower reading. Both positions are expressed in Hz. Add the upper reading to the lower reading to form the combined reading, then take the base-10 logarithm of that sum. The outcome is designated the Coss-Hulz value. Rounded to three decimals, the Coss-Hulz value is 1.640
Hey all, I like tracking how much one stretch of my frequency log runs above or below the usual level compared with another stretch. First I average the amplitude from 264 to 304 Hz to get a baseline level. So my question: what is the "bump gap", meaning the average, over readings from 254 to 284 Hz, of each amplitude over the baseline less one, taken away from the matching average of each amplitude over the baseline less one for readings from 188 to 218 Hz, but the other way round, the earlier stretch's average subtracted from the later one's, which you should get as 0.34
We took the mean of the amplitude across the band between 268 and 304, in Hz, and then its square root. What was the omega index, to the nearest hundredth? 5.22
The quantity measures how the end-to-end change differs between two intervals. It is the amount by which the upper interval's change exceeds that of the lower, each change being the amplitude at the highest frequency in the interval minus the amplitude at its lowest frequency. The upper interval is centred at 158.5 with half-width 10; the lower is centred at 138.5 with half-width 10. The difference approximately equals -2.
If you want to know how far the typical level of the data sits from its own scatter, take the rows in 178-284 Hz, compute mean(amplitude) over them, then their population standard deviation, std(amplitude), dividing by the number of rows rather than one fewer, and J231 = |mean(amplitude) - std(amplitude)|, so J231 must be 19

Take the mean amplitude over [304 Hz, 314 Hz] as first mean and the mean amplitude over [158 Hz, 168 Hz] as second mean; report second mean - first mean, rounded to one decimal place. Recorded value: -1.3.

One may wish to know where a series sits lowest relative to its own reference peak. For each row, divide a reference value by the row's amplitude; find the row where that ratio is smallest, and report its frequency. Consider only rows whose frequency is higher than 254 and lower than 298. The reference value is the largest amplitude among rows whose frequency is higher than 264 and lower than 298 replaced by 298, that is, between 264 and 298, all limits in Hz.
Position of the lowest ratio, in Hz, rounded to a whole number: 291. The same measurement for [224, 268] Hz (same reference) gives 241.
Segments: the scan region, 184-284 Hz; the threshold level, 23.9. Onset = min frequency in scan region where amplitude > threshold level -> 221 Hz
